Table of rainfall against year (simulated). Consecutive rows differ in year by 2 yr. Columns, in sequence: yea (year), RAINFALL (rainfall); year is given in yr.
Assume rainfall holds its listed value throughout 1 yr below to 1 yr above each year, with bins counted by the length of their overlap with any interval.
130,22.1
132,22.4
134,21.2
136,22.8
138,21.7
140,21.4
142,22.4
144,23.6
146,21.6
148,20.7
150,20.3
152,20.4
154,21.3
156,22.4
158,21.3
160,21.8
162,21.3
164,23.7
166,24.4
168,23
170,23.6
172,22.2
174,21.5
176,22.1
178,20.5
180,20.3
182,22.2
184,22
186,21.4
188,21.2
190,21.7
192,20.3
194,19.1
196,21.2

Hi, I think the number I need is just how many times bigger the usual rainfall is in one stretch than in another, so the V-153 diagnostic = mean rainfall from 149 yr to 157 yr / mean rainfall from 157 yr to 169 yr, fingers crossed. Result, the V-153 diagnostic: 0.93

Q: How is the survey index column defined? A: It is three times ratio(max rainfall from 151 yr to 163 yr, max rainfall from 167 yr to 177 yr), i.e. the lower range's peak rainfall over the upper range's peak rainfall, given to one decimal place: 2.8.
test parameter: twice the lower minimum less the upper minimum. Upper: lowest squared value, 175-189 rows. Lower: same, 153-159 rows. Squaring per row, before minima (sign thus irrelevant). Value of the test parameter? 495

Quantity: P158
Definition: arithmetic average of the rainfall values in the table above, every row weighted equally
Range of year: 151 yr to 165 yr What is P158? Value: 21.7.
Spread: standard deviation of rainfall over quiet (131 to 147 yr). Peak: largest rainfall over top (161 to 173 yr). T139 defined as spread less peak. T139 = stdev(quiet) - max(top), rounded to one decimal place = -23.6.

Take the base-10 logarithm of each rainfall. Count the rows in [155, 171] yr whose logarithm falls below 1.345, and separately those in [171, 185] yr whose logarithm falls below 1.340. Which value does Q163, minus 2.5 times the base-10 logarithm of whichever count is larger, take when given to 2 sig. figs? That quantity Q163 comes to -1.2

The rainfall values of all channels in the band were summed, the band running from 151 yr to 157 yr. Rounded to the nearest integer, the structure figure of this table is 64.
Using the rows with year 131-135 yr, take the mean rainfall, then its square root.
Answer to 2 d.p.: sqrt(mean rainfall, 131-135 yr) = 4.67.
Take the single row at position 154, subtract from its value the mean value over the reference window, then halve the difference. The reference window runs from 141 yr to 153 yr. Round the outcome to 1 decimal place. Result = -0.1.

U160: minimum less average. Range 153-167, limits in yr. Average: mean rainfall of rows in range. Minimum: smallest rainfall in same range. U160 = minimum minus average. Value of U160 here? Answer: -1.0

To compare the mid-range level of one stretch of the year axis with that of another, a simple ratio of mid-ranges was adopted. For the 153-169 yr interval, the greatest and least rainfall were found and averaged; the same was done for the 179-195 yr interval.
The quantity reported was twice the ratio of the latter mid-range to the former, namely 1.81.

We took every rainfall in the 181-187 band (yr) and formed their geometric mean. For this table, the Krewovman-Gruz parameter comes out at 21.9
